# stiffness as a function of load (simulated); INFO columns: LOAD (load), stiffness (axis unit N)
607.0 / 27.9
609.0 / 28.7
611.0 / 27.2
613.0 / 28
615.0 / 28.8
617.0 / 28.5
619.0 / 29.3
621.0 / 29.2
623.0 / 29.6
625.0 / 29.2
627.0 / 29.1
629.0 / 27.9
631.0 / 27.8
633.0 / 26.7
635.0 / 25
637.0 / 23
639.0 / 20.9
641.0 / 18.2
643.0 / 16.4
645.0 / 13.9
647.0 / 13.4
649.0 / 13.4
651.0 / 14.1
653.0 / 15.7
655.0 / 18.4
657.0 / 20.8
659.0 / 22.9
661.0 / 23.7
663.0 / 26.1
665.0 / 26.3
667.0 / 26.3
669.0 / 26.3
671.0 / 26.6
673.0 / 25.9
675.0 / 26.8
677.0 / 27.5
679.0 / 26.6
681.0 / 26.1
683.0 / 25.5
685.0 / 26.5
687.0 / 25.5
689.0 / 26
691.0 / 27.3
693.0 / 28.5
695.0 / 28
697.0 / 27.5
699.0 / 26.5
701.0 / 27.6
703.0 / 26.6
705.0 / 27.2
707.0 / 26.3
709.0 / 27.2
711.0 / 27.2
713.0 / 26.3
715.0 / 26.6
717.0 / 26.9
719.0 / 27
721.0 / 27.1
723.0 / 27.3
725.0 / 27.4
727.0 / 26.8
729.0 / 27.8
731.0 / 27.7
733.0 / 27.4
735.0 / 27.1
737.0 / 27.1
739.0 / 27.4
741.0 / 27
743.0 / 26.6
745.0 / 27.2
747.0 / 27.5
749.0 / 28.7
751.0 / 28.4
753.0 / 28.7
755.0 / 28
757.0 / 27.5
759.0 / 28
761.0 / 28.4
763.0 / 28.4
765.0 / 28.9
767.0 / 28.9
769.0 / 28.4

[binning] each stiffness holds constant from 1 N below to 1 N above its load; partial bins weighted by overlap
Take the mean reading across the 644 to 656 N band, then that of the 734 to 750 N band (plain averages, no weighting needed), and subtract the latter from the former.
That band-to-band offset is -13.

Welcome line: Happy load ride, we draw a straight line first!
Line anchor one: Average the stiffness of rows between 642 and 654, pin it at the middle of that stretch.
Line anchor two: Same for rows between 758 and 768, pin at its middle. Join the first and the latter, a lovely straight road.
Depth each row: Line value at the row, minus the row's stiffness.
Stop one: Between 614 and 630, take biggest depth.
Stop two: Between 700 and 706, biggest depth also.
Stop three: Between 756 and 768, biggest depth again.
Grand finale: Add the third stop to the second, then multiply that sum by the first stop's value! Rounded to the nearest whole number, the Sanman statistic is 81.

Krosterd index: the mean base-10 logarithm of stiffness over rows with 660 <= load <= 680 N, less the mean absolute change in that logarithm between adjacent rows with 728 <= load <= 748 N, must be 1.41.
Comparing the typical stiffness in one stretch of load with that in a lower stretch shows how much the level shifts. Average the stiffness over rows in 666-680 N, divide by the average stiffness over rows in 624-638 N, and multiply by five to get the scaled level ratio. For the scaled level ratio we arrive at 4.9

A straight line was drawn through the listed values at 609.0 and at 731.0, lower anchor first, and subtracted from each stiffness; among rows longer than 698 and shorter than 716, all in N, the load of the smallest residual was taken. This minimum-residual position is 707.0 N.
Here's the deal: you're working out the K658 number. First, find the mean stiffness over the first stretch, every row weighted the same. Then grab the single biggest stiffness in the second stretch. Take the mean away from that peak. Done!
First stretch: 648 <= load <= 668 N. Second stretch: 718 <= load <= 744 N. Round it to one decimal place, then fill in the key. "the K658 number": 7.0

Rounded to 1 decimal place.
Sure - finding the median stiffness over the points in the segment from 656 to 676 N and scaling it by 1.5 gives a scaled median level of 39.3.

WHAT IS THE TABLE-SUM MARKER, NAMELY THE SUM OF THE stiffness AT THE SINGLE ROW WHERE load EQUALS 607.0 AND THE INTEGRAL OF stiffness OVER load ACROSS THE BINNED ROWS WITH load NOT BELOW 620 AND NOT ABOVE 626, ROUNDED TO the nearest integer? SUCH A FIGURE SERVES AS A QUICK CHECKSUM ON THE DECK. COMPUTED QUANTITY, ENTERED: 204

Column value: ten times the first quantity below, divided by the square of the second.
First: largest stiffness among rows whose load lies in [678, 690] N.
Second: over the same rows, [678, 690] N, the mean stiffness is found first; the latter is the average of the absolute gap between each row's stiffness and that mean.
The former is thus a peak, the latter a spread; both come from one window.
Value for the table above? 1979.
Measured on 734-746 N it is 8670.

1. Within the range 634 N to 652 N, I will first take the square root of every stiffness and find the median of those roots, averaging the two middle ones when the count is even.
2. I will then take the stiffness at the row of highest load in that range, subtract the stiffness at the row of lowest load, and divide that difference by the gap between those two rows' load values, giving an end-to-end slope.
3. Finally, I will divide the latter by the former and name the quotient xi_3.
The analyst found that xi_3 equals -0.17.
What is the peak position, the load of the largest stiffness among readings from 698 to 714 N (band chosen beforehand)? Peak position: 701.0 N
